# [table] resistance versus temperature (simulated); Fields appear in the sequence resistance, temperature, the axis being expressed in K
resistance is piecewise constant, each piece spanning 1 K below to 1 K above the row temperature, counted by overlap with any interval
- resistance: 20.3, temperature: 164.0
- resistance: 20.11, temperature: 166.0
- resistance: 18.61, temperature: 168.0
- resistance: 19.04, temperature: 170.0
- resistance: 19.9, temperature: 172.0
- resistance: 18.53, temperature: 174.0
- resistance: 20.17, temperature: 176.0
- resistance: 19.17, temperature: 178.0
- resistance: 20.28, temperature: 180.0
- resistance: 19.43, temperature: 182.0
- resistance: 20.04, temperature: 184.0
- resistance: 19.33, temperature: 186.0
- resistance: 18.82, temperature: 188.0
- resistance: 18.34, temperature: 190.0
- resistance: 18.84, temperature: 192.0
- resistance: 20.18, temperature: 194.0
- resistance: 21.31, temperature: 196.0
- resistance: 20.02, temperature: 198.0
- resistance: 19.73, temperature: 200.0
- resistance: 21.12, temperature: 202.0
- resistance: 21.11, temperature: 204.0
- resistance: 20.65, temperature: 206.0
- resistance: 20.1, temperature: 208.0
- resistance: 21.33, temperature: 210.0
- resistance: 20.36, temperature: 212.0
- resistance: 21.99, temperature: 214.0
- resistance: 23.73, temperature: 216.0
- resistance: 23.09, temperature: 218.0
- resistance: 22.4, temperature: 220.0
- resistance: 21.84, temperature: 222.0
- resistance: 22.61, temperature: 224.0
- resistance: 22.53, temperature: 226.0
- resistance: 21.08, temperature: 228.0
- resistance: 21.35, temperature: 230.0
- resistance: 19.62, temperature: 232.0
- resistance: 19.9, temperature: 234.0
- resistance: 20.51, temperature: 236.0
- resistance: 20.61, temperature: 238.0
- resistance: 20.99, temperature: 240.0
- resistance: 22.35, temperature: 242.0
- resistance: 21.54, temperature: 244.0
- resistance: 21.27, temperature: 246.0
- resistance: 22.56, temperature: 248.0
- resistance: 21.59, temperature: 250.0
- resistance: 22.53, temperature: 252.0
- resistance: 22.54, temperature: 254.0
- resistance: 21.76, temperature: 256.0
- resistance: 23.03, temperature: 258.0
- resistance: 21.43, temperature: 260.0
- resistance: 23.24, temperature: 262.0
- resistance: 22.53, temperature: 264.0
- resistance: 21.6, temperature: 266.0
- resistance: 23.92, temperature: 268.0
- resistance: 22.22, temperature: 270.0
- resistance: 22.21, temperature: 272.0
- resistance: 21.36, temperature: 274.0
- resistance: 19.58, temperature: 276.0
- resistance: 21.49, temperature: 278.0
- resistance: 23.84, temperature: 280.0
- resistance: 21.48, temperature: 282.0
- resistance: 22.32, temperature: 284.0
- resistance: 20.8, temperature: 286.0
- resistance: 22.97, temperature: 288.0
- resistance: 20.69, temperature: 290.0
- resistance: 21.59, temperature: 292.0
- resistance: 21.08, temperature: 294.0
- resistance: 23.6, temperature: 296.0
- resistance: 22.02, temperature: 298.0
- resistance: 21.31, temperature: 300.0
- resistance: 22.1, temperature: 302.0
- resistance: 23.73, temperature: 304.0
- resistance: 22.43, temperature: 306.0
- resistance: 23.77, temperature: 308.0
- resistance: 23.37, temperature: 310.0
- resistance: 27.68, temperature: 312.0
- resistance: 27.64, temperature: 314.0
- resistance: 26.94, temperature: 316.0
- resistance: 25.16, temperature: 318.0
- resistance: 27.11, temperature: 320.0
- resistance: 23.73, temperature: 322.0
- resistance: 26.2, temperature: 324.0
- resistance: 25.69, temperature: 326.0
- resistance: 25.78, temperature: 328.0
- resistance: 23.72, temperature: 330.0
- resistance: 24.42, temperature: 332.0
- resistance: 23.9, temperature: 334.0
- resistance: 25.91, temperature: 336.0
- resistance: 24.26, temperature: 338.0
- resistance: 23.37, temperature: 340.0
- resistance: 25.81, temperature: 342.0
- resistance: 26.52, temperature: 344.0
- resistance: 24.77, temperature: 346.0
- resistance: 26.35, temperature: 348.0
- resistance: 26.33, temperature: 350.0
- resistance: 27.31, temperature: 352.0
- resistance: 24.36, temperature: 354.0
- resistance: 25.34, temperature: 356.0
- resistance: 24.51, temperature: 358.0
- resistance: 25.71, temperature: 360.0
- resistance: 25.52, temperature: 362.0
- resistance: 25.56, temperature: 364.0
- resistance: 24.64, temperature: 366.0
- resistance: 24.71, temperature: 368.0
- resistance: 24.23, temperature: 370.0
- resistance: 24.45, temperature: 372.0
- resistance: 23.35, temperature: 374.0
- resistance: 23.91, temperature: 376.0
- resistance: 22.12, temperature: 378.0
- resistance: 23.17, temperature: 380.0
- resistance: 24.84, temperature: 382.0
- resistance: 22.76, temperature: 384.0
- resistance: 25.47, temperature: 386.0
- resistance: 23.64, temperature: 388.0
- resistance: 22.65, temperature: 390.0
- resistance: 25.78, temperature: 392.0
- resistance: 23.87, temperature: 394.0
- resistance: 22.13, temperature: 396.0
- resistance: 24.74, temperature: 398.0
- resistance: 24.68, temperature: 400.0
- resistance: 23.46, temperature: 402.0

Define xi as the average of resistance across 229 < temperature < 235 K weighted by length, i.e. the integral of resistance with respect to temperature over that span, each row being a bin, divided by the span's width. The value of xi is 20.3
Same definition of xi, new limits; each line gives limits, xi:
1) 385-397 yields 23.9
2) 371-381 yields 23.4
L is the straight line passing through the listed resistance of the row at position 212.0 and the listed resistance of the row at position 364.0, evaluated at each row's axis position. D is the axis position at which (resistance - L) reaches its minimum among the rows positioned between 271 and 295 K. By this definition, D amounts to 276.0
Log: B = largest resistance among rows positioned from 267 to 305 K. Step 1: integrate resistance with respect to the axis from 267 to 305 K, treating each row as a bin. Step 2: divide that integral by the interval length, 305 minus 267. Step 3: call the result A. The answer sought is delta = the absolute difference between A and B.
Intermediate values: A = 22.0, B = 23.92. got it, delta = 1.90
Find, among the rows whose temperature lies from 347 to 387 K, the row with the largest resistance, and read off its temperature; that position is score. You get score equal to 352.0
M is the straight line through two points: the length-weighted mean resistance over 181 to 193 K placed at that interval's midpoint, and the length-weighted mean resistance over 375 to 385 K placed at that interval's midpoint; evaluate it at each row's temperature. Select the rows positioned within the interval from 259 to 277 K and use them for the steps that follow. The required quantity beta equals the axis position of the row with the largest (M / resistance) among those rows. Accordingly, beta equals 276.0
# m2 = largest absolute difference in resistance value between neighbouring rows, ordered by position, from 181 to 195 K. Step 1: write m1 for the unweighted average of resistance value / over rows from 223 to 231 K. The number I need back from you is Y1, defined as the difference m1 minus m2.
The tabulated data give 20.6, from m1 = 21.9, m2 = 1.34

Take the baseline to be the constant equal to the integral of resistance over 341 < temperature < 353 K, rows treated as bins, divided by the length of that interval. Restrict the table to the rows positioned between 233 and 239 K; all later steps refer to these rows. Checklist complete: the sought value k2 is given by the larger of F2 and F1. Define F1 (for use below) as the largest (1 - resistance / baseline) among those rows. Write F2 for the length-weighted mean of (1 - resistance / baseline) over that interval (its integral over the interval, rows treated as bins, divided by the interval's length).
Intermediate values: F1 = 0.240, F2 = 0.22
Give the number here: 0.24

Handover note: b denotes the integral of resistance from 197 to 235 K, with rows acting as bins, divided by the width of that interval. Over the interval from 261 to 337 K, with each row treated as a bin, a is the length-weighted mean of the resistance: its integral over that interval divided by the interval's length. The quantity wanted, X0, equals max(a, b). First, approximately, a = 23.4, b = 21.3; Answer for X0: 23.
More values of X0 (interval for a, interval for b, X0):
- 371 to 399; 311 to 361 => 26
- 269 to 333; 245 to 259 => 23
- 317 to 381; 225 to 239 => 25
